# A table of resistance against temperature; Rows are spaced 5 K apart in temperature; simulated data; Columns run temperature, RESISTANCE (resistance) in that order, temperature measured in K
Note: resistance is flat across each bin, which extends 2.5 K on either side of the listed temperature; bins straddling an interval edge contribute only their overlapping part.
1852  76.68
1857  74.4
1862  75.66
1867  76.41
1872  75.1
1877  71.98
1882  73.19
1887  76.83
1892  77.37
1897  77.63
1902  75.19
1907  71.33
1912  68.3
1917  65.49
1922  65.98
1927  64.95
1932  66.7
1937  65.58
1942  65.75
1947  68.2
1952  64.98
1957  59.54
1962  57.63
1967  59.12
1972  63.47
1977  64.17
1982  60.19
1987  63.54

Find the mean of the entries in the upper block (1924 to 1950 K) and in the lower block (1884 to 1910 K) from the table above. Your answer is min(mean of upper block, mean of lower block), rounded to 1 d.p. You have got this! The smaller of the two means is 66.2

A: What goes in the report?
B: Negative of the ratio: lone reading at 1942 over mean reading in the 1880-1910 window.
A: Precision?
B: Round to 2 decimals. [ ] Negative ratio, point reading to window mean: -0.87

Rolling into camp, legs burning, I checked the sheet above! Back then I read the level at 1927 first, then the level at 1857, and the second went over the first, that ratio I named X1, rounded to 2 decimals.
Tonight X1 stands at 1.15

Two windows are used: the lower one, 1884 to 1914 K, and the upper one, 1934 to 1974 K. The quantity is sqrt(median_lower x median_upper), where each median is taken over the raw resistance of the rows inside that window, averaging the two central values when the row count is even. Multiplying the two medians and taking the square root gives 70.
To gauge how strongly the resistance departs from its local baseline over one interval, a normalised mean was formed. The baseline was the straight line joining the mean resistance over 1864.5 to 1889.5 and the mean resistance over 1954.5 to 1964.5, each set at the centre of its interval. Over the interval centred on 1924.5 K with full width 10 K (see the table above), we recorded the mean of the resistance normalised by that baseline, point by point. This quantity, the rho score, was 1.00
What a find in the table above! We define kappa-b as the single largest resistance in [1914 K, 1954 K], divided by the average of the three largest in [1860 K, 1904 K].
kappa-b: 0.88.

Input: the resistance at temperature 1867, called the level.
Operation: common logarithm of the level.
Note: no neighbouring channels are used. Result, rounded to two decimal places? 1.88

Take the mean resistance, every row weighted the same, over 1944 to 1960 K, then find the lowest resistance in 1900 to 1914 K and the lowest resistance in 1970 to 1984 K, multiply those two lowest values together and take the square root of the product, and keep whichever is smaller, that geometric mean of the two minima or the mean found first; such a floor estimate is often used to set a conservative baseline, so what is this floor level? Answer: 64.1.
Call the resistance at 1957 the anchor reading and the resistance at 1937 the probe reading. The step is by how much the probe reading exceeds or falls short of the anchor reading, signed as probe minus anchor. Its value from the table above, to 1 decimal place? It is 6.0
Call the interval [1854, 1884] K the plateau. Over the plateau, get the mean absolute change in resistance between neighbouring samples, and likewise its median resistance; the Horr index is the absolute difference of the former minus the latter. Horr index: 73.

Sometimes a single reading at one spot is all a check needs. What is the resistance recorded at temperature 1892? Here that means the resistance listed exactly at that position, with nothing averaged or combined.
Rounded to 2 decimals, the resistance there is 77.37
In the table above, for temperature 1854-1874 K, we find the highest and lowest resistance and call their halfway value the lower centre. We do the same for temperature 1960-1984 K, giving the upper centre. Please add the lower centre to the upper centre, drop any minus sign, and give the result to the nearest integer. 136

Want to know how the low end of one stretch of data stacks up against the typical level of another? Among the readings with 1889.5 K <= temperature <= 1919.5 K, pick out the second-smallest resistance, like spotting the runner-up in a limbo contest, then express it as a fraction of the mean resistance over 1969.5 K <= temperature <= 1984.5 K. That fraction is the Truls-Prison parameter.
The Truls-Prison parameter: 1.09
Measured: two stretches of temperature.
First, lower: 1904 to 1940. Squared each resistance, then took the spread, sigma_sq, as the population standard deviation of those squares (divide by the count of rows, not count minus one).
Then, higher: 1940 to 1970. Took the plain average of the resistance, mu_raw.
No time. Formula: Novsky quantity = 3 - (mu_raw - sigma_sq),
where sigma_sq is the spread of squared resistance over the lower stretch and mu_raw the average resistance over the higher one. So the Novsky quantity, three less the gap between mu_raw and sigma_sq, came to 223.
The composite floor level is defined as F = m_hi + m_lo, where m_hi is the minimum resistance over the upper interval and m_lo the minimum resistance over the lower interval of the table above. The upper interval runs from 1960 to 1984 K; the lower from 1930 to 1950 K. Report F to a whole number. 123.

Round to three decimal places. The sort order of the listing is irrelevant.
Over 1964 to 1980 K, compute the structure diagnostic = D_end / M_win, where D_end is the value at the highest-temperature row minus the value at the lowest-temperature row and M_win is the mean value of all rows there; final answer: 0.081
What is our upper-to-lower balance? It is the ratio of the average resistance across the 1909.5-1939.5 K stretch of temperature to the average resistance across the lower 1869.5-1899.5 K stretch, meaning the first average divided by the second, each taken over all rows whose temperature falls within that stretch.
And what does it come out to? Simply 0.88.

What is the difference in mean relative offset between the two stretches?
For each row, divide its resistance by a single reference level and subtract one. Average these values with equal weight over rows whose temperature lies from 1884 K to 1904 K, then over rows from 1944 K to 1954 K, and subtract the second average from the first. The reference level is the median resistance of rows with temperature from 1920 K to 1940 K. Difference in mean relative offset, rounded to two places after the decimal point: 0.15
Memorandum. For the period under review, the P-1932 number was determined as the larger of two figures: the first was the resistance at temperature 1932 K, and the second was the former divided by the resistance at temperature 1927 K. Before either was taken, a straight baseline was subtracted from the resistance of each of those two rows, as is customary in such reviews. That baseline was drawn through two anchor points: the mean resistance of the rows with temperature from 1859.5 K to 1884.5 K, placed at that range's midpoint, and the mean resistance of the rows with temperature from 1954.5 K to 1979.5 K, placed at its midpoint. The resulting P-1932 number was 0.9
